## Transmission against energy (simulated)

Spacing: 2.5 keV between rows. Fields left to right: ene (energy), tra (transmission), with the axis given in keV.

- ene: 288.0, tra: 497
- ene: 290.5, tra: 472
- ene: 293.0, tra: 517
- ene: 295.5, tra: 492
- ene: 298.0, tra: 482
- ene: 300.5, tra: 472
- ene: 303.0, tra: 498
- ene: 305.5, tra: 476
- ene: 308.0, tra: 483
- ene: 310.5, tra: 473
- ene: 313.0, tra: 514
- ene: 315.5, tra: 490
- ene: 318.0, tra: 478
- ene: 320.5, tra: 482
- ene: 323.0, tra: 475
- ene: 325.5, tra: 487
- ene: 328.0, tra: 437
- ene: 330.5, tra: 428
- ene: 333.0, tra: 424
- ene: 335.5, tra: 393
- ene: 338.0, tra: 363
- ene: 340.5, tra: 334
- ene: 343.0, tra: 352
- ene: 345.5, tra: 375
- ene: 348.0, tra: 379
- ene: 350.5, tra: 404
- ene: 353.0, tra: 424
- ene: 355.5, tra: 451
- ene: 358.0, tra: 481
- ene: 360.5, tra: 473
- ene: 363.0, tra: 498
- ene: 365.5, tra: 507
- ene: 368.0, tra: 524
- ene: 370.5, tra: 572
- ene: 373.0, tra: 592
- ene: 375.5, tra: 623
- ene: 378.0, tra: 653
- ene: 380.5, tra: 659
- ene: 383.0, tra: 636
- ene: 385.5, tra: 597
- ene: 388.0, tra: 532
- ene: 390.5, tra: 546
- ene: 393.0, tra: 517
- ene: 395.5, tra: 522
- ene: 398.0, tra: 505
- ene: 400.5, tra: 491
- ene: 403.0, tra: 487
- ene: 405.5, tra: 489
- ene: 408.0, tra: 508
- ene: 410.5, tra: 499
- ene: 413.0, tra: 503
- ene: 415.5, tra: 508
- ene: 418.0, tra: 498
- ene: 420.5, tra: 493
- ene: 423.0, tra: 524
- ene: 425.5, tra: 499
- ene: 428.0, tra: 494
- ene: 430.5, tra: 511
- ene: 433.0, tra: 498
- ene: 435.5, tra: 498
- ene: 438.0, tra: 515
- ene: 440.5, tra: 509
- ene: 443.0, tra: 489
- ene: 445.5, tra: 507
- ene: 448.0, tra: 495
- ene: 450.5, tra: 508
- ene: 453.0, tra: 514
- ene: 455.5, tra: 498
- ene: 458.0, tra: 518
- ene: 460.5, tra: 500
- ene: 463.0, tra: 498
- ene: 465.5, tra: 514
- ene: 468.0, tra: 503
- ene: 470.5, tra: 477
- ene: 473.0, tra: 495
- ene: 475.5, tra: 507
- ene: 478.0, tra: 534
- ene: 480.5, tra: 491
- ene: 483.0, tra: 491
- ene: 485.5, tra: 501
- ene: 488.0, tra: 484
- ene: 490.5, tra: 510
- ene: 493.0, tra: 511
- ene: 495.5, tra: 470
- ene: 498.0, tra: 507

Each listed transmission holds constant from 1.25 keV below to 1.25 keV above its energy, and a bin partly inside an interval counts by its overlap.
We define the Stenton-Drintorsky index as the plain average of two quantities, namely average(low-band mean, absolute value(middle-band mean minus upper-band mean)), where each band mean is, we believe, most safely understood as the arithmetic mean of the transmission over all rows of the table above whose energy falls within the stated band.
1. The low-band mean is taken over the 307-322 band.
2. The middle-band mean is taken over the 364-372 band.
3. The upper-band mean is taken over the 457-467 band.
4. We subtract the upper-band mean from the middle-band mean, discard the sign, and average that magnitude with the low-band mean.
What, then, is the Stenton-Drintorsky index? 257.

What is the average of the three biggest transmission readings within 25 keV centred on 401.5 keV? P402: 528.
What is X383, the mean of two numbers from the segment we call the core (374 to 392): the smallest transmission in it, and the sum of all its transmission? 2389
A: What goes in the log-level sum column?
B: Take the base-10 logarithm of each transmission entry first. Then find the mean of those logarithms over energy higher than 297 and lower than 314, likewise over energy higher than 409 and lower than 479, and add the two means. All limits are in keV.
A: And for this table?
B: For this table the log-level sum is 5.39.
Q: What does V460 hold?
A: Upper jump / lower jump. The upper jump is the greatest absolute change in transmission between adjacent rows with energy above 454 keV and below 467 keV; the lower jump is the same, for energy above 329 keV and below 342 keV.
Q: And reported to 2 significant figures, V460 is 0.65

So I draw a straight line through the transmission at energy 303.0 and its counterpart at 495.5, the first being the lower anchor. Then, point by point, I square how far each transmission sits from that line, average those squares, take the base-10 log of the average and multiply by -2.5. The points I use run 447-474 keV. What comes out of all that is -7.3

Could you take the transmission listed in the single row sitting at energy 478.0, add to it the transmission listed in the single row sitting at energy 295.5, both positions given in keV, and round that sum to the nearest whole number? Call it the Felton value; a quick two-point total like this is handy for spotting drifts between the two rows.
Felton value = 1026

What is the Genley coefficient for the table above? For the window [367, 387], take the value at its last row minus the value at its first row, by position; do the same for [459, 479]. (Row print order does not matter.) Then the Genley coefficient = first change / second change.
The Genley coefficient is 2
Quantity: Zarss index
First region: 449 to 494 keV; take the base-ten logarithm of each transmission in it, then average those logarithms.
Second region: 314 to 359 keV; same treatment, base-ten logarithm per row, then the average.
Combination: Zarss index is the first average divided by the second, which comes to 1.03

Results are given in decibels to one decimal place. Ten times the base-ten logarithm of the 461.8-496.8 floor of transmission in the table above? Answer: 26.7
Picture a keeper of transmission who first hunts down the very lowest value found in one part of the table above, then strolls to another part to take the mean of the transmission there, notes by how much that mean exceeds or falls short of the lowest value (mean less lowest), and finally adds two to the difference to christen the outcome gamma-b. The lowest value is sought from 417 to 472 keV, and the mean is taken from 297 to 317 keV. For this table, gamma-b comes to 11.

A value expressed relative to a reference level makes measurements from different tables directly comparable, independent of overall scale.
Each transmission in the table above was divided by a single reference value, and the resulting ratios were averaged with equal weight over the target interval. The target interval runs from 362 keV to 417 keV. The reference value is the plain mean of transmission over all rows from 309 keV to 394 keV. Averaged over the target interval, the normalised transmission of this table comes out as 1.12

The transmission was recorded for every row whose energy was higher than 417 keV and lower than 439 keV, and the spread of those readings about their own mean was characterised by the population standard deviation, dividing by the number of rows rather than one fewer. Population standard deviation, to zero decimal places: 10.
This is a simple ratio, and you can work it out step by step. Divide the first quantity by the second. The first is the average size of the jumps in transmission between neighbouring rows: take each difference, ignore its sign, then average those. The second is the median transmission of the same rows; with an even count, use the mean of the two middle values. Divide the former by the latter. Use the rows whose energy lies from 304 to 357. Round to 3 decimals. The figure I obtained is 0.044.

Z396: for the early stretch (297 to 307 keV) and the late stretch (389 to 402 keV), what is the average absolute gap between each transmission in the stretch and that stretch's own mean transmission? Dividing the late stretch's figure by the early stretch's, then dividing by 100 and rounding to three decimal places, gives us 0.018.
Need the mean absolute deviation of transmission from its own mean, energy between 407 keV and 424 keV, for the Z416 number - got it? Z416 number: 7.4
